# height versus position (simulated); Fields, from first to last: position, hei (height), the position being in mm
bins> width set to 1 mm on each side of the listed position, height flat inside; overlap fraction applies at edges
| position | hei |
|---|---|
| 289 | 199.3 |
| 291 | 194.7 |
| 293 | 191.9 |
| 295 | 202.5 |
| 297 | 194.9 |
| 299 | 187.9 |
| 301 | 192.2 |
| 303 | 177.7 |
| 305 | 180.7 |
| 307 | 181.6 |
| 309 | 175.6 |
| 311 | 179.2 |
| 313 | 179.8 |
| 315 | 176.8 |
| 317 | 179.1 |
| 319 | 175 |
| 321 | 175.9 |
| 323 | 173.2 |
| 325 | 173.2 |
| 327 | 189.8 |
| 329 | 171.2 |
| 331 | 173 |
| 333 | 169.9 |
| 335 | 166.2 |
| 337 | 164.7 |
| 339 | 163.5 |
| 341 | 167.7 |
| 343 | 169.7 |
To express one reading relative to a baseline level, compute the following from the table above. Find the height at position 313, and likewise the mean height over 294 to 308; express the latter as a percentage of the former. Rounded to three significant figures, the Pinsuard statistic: 105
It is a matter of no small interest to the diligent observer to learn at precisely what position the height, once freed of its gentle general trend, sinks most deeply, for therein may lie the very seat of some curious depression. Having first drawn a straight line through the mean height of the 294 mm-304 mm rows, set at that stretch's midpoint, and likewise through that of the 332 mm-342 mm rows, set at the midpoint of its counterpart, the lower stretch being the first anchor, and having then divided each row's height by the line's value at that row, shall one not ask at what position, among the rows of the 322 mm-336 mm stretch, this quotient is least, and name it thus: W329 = 323 mm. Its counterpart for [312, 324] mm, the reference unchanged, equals 315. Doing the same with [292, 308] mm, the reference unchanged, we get 303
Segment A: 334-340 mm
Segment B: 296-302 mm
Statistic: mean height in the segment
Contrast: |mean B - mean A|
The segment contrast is 27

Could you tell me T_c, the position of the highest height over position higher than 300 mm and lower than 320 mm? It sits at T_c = 301 mm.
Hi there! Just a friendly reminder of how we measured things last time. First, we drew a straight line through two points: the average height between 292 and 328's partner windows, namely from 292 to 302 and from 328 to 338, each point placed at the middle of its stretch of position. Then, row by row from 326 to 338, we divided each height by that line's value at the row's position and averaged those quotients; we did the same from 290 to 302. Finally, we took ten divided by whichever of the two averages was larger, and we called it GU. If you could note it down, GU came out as 9.8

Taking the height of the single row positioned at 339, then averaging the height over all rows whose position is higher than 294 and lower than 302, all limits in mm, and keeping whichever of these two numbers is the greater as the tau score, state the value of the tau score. 194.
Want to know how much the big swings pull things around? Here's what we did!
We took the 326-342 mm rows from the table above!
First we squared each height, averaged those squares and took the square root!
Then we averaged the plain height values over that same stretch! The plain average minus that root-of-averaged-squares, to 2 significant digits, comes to -0.18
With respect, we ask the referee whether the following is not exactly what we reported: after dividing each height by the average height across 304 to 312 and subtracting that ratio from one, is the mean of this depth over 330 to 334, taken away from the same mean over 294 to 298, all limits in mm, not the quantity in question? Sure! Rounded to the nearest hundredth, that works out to -0.15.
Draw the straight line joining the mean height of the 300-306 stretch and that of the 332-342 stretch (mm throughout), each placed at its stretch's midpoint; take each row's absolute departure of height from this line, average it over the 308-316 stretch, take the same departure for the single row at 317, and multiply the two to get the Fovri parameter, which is 5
